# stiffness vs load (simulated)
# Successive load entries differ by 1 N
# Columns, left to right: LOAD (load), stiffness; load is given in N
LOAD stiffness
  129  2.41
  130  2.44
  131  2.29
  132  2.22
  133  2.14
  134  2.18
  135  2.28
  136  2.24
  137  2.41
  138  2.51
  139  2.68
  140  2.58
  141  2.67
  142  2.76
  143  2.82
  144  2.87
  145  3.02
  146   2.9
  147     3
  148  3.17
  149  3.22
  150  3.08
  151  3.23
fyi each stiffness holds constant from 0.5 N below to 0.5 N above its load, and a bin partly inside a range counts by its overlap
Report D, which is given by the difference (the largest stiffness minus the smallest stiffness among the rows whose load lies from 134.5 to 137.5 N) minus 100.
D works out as -99.8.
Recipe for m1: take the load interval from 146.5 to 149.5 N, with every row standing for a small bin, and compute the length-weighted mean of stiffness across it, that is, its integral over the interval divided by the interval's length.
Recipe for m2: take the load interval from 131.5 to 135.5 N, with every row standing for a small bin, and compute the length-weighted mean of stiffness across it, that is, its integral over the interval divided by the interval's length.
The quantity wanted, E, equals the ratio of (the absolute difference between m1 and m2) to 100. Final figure 0.009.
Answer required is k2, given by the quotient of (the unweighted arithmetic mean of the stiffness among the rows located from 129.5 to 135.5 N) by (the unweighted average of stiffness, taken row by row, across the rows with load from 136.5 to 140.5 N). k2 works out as 0.89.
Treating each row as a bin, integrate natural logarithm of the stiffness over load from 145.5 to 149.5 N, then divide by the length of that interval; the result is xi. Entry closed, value 1.12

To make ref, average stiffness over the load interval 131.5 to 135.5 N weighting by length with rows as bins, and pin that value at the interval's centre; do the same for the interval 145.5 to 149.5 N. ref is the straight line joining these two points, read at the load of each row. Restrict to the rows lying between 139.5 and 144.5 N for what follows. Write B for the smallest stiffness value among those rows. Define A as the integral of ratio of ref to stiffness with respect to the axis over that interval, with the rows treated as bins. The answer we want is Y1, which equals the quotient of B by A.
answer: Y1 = 0.52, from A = 4.986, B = 2.58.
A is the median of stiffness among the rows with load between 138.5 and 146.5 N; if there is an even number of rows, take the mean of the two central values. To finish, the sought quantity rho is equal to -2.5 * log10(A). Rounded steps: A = 2.79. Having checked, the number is -1.11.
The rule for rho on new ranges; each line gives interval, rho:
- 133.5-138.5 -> -0.89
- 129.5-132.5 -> -0.90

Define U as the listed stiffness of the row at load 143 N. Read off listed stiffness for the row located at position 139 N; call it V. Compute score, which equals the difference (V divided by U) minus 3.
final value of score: -2.05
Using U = 2.82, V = 2.68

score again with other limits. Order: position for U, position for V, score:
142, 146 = -1.95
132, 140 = -1.84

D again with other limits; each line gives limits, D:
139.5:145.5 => -99.6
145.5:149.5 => -99.7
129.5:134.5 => -99.7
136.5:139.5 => -99.7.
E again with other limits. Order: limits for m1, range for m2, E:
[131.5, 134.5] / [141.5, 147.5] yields 0.007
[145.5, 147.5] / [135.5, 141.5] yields 0.004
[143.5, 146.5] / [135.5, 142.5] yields 0.004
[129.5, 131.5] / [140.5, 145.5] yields 0.005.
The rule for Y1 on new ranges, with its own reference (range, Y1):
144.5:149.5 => 0.58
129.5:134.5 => 0.46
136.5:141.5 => 0.49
